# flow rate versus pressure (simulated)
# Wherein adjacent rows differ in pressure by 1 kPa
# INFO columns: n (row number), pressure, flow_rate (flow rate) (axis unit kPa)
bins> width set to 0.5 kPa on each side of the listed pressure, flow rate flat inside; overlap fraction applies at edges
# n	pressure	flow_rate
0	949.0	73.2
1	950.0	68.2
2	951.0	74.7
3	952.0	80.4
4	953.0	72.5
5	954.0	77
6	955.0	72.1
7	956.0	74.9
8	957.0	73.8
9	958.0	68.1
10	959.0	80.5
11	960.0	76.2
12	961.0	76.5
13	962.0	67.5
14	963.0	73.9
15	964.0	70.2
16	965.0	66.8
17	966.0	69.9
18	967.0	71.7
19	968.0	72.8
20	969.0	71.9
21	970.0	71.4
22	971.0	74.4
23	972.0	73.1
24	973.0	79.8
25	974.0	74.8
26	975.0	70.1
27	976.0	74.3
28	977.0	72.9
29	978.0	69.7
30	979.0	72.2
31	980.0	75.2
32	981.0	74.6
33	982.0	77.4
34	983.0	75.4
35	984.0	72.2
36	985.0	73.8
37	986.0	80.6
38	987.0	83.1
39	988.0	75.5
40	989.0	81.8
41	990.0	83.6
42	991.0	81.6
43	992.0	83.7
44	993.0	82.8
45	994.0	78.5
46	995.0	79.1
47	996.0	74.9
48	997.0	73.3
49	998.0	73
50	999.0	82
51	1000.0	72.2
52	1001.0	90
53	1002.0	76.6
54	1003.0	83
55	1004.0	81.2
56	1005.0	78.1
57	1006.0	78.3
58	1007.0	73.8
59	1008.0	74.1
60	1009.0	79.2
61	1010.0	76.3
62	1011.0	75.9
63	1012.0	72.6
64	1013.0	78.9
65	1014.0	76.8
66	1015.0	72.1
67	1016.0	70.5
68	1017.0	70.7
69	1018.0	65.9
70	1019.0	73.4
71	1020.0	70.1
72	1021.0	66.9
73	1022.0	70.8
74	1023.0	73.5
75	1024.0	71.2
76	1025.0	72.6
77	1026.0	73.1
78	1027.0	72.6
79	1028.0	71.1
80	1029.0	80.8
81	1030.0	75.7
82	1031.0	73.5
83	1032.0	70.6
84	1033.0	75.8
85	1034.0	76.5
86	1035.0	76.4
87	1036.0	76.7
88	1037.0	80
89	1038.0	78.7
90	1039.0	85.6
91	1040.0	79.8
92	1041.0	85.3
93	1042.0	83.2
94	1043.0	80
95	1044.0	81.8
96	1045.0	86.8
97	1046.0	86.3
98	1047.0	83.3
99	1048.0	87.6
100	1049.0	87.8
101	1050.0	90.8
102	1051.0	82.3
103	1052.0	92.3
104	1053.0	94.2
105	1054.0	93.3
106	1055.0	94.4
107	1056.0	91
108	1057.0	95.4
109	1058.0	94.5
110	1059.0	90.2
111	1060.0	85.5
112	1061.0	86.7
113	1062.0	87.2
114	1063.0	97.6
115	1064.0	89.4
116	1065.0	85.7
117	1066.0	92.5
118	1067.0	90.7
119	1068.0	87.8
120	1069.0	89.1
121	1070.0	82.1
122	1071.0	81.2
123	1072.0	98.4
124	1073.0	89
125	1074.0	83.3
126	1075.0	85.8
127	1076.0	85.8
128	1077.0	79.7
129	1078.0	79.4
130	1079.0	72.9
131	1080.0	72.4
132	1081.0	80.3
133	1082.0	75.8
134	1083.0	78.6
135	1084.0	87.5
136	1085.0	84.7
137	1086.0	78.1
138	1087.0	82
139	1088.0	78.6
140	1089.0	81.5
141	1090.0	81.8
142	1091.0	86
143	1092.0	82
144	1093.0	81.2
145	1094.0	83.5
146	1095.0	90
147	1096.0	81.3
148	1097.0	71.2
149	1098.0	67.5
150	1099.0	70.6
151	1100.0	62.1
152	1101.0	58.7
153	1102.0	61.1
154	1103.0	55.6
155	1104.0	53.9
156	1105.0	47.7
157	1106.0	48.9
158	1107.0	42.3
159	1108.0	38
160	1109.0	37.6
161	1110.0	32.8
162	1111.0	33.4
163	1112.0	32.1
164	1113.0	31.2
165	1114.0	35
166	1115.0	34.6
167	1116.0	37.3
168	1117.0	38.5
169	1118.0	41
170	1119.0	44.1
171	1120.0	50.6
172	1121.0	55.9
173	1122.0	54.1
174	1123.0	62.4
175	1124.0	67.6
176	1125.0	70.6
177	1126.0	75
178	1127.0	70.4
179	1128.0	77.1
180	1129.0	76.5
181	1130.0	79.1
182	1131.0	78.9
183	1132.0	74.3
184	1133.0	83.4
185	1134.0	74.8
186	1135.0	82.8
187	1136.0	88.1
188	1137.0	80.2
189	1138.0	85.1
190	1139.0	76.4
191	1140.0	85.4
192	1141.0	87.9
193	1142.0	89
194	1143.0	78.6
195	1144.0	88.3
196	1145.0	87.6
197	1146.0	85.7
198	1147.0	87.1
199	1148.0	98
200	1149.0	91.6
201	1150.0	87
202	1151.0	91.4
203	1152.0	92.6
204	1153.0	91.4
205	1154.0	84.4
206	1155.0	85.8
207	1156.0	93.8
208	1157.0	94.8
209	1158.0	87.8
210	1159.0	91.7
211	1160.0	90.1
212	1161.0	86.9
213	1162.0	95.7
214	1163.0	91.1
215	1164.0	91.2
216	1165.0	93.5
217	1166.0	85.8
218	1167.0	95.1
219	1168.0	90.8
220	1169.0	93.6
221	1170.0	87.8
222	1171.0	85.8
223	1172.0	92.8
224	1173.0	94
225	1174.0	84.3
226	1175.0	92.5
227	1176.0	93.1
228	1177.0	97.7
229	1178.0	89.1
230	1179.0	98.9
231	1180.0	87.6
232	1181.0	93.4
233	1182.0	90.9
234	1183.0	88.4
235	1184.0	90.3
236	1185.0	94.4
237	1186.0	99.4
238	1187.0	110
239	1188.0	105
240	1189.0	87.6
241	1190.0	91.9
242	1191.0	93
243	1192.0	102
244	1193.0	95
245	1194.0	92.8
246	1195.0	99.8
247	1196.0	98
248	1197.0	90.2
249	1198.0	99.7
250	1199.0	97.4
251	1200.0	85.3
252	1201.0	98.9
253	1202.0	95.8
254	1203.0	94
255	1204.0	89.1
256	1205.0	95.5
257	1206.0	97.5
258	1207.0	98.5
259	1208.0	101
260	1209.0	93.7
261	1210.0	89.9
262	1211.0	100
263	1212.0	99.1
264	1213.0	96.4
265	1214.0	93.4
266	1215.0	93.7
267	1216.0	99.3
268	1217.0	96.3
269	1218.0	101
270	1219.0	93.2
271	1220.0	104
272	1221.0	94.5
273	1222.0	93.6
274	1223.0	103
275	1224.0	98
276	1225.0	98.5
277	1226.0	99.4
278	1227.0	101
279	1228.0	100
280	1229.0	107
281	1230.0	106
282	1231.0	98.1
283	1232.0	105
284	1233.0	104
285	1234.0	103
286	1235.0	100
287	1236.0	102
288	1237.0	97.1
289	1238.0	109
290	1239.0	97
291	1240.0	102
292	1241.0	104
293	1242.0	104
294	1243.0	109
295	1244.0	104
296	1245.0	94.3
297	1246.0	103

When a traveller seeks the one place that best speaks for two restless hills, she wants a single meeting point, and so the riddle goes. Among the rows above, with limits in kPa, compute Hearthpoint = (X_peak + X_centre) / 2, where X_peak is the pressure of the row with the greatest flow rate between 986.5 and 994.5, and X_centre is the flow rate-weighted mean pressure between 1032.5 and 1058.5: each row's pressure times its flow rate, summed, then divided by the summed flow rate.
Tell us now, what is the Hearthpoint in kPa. 1019.0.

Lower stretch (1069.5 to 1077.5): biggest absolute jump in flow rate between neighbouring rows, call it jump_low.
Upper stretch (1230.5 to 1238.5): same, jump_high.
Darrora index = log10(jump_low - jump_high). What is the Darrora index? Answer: 0.72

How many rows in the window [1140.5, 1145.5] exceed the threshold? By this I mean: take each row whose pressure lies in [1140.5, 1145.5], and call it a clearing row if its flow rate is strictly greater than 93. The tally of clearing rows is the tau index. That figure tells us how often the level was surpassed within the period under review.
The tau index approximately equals 0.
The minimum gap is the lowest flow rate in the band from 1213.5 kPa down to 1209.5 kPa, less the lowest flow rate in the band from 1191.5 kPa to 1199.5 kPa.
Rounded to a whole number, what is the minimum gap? 0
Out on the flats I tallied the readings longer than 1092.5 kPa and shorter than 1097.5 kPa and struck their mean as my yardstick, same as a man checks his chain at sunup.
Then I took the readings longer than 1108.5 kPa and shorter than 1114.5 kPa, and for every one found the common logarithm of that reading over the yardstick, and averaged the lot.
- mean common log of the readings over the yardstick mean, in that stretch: -0.384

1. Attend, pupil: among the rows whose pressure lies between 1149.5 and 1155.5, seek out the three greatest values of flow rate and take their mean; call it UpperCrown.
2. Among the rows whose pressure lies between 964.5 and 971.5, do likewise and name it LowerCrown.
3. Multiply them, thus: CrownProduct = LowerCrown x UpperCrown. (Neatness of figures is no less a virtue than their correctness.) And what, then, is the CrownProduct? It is 6704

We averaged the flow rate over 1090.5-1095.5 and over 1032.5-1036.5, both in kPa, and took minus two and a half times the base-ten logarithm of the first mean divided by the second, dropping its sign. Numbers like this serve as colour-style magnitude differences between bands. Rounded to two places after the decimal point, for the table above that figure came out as 0.11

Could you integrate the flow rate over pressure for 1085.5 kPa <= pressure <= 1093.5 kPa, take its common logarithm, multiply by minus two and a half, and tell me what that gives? -7.0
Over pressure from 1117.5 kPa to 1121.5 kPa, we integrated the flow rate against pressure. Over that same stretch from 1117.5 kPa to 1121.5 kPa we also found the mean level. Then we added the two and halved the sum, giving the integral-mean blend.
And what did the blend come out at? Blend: 120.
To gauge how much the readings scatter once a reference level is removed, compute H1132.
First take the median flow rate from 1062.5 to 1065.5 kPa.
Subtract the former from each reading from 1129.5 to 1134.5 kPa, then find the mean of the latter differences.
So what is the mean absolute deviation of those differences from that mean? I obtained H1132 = 2.8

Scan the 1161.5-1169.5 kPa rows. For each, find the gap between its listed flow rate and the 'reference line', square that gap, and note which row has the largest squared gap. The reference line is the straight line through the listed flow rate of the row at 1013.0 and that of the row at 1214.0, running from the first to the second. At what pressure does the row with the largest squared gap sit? 1162.0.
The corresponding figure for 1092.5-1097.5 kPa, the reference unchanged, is 1097.0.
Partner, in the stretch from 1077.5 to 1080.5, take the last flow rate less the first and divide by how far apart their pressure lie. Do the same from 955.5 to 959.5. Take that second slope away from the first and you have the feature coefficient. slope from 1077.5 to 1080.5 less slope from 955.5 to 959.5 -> -5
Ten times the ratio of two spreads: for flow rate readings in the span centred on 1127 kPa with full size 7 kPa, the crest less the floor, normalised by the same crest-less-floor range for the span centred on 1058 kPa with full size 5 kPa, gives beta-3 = 12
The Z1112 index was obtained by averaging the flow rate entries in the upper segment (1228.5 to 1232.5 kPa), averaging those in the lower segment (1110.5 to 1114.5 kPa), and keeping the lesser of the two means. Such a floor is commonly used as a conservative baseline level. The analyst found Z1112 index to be 33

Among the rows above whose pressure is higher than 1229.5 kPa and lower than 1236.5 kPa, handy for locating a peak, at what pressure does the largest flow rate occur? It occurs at 1230.0 kPa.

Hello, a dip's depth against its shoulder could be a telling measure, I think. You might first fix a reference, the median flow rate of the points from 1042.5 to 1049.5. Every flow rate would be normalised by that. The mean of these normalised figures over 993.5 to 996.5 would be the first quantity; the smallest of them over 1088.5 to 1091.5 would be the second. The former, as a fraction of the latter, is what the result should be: 0.95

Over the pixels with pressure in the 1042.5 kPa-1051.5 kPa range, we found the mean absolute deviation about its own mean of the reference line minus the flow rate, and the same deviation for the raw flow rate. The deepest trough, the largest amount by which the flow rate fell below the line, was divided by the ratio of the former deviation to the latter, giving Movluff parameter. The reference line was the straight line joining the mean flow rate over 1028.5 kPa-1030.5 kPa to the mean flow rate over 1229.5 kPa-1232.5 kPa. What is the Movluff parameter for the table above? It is 0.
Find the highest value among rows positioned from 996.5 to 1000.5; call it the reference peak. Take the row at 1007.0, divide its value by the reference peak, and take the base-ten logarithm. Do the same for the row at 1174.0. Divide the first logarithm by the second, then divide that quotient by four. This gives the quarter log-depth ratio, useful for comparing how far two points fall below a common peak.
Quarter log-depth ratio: -1.0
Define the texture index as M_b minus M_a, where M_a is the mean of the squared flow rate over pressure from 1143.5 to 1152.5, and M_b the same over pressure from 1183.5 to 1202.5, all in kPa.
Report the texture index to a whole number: 1177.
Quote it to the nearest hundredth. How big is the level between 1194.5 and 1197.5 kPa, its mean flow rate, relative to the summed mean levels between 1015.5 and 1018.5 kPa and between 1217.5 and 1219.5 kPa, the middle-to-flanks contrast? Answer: 0.58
